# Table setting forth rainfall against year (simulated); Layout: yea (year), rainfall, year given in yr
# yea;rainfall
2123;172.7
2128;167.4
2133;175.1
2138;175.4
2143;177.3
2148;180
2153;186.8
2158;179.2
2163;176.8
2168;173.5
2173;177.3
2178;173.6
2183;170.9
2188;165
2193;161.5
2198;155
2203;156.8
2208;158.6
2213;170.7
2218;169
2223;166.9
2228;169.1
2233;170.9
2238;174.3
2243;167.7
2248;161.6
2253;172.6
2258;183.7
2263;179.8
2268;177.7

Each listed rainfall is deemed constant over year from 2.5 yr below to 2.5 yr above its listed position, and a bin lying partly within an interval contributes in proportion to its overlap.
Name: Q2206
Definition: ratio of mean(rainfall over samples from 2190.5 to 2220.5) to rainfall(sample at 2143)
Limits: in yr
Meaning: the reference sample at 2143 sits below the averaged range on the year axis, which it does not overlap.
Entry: 0.913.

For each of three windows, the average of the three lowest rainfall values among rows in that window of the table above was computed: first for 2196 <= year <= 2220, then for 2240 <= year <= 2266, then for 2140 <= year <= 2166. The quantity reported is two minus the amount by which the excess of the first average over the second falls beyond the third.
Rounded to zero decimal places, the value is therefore 190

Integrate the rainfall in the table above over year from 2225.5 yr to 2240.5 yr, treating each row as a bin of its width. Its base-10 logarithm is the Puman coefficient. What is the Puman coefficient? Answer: 3.4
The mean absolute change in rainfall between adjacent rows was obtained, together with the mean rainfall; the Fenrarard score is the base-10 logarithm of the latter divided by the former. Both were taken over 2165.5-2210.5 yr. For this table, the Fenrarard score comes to 1.65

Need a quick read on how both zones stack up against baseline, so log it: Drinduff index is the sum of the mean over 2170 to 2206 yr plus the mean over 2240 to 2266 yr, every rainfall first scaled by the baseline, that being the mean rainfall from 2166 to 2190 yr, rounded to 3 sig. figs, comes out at 1.97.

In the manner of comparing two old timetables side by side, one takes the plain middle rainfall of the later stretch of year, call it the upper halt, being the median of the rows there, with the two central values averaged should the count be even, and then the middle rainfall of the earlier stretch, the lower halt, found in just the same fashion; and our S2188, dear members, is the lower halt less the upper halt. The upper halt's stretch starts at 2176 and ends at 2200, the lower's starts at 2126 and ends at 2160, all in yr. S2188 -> 12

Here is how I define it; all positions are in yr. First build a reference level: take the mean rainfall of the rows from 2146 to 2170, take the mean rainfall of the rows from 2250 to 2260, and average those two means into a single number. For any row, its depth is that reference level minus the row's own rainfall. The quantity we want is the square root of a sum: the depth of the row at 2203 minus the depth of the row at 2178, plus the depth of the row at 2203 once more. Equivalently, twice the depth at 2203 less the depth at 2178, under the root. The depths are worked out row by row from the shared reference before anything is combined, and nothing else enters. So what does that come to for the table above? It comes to 6.2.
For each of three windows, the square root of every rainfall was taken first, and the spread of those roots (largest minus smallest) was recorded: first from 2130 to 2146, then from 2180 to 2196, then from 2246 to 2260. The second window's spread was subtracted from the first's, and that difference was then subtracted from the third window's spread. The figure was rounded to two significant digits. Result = 1.1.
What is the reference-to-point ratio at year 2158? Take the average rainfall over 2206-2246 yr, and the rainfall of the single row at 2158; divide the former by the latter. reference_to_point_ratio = 0.94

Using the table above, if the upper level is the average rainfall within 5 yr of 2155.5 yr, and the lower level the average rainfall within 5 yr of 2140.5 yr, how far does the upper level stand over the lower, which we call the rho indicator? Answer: 7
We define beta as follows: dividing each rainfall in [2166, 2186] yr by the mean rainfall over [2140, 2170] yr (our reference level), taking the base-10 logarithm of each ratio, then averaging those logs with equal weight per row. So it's -0.013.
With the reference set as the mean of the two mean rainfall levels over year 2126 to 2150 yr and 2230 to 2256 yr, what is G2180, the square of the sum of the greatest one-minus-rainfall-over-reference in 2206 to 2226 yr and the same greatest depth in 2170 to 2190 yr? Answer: 0.015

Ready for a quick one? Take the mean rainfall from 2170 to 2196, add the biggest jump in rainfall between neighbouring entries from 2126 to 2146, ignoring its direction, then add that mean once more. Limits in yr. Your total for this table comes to 347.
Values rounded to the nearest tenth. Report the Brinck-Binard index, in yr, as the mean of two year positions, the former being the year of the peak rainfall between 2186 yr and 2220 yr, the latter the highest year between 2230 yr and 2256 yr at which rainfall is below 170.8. 2230.5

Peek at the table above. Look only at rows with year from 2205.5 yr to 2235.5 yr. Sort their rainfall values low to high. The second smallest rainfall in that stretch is 166.9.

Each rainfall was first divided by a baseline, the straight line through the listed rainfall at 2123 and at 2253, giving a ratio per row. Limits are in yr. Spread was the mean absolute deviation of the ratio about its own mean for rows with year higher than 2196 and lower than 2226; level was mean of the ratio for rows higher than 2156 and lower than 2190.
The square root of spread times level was 0.188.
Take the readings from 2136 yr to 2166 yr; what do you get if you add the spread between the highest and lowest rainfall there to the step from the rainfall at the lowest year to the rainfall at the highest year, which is 13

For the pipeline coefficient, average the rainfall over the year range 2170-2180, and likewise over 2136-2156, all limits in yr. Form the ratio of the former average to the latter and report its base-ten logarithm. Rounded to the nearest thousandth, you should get -0.011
